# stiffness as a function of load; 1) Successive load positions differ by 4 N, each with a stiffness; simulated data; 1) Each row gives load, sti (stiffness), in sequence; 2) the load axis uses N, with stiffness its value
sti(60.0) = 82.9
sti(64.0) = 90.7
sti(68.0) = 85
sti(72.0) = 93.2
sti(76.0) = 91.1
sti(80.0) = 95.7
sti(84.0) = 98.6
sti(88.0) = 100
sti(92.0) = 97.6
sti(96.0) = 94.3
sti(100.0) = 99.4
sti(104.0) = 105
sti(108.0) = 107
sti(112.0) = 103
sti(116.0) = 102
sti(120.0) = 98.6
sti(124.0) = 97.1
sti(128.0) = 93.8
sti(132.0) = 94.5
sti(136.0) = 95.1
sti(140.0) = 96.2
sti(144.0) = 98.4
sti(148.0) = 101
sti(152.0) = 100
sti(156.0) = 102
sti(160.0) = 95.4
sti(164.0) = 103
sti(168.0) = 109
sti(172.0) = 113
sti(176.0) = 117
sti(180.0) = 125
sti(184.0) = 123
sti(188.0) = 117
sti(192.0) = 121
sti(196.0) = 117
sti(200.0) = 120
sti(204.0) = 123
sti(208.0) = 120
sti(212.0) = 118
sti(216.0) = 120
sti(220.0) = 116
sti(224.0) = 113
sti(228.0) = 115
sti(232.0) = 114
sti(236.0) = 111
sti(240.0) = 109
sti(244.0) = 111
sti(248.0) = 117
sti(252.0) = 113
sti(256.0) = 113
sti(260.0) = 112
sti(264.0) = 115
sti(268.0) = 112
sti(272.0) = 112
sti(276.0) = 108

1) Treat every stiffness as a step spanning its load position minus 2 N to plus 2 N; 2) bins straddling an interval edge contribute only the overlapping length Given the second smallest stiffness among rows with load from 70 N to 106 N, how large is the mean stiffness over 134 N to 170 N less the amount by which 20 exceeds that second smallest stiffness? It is 173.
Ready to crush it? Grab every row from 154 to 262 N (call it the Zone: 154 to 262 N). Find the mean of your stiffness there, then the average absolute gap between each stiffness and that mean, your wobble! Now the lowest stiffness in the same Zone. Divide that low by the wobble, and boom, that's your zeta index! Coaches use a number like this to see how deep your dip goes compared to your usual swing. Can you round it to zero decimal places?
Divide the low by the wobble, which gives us 19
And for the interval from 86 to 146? 30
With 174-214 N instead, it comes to 50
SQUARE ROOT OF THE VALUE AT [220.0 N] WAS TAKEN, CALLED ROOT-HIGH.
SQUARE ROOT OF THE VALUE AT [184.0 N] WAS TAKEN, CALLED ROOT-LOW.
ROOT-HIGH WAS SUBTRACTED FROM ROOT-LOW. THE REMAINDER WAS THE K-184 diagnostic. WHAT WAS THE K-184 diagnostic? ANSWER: 0.3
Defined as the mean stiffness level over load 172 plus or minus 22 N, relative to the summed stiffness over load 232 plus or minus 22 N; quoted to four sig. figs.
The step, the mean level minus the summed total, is -1146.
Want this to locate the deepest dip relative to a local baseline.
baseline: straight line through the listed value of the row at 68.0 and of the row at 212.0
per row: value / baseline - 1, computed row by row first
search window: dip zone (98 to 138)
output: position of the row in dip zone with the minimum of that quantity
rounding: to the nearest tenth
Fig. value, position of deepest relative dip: 136.0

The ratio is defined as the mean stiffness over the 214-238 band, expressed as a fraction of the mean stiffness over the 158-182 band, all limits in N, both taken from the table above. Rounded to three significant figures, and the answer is 1.04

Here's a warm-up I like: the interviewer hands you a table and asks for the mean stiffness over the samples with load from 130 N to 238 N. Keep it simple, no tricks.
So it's 111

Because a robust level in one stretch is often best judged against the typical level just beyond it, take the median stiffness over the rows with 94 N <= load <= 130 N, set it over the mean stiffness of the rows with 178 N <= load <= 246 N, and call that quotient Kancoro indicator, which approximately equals 0.848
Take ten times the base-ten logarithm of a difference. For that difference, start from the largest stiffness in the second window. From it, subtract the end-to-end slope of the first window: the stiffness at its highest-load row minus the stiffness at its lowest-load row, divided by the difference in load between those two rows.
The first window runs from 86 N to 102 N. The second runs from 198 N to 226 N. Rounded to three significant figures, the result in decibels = 20.9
